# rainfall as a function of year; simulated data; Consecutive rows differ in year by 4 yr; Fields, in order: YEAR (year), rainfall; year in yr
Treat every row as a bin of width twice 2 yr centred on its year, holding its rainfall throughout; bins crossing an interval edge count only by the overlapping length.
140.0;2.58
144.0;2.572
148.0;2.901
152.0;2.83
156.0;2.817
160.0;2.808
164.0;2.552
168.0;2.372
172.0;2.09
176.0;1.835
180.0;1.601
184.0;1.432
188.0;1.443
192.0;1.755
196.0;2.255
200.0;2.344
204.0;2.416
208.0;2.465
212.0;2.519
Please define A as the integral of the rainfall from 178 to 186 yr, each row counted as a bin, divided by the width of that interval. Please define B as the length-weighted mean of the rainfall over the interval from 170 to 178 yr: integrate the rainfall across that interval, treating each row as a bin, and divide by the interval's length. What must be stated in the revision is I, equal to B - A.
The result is 0.45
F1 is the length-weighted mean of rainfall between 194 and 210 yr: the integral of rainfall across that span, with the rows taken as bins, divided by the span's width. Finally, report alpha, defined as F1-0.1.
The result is 2.27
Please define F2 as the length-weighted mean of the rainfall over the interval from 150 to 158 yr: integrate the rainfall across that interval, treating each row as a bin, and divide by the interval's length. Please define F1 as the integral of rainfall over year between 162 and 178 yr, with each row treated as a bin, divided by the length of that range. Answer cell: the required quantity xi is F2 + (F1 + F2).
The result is 7.9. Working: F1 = 2.2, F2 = 2.8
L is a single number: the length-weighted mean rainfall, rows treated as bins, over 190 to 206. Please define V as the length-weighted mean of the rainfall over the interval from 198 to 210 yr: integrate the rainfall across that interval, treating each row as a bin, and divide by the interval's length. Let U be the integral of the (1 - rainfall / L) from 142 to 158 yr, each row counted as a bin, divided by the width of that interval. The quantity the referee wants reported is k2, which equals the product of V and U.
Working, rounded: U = -0.27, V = 2.41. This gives -0.65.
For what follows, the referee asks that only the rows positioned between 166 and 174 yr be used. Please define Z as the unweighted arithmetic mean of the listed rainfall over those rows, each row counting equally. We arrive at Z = 2.23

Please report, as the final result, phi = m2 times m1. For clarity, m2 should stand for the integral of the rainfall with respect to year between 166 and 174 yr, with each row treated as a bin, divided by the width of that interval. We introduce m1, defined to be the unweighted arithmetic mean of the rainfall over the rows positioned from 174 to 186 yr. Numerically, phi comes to 3.6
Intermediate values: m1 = 1.62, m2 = 2.23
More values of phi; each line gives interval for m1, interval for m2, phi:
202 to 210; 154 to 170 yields 6.4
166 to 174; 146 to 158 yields 6.4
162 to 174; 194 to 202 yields 5.4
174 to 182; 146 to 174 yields 4.5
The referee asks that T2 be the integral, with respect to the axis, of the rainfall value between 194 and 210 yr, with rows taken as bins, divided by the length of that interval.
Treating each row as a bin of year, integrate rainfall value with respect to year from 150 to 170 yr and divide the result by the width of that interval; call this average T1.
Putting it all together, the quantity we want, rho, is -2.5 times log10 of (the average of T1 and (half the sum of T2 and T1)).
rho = -1.04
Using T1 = 2.7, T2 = 2.37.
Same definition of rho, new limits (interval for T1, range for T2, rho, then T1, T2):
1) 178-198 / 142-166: -0.73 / 1.7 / 2.75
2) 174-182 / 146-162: -0.75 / 1.7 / 2.84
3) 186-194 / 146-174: -0.67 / 1.6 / 2.62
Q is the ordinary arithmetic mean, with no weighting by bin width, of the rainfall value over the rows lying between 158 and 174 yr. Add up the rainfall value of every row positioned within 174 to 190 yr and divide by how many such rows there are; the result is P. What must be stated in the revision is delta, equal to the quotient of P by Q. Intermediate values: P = 1.6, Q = 2.5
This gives 0.6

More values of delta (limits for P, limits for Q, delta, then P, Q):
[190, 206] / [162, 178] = 1.0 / 2.2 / 2.2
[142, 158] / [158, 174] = 1.1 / 2.8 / 2.5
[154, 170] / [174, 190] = 1.7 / 2.6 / 1.6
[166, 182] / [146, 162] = 0.7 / 2.0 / 2.8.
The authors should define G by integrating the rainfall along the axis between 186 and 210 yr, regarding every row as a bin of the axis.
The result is 51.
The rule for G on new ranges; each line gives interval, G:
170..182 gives 22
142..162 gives 56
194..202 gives 18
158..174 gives 39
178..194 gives 25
